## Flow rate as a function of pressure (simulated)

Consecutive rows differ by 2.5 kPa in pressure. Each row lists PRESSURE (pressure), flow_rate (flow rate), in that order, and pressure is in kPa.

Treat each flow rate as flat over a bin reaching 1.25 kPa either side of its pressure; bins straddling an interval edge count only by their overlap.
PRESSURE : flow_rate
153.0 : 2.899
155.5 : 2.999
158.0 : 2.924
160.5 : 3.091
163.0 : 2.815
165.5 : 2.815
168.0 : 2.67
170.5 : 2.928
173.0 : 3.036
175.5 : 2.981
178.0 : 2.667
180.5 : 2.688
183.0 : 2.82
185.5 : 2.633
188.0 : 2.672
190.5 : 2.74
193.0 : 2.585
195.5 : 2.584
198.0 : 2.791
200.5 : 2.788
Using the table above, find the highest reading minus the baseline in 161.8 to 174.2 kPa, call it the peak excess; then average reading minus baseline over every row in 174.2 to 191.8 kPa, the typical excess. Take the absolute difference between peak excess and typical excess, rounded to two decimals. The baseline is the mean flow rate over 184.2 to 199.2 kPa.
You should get 0.29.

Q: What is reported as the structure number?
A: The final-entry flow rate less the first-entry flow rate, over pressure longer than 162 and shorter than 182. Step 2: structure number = -0.13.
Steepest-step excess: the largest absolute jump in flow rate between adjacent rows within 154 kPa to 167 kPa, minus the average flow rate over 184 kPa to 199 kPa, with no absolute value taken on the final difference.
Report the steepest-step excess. -2.39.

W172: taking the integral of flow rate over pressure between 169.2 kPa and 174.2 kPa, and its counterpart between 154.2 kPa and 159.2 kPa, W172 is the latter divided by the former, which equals 0.99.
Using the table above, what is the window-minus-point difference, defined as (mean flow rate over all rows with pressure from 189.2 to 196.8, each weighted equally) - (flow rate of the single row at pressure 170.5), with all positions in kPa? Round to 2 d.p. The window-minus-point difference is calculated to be -0.29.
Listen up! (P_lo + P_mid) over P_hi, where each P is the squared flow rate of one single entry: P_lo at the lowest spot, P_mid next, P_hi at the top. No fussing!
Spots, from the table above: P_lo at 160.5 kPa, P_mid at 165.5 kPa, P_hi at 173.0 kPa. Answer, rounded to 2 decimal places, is 1.90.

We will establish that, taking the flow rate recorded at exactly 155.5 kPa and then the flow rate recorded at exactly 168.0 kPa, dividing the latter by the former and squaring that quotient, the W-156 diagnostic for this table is 0.79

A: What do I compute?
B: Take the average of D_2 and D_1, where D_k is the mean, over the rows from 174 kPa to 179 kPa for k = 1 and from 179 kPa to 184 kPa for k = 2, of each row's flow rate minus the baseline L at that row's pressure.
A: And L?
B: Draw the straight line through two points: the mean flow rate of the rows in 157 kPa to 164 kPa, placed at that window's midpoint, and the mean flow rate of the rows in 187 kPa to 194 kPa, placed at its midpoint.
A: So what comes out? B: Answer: 0.019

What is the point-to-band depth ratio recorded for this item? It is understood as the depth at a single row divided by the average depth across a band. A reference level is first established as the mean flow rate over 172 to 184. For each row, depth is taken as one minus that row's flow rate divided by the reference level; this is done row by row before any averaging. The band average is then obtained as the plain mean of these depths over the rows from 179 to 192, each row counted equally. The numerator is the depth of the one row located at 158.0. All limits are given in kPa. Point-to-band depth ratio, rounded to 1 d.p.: -0.7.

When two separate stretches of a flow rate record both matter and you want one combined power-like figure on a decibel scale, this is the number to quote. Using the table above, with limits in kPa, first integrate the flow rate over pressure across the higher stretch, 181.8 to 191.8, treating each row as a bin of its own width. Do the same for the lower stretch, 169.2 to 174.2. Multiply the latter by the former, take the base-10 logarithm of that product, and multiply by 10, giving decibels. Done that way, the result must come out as 26.1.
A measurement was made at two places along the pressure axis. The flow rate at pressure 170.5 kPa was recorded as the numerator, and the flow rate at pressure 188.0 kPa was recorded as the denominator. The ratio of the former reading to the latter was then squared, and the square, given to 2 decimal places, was 1.20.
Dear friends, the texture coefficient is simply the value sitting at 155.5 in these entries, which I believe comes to 2.999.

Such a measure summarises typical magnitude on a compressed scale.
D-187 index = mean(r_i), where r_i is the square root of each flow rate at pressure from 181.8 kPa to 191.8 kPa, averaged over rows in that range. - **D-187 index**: 1.65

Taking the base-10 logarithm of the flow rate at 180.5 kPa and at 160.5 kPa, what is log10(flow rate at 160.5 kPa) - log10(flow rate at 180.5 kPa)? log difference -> 0.06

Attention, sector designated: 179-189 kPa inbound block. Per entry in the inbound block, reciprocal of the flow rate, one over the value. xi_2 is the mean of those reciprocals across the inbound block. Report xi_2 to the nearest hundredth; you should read 0.37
